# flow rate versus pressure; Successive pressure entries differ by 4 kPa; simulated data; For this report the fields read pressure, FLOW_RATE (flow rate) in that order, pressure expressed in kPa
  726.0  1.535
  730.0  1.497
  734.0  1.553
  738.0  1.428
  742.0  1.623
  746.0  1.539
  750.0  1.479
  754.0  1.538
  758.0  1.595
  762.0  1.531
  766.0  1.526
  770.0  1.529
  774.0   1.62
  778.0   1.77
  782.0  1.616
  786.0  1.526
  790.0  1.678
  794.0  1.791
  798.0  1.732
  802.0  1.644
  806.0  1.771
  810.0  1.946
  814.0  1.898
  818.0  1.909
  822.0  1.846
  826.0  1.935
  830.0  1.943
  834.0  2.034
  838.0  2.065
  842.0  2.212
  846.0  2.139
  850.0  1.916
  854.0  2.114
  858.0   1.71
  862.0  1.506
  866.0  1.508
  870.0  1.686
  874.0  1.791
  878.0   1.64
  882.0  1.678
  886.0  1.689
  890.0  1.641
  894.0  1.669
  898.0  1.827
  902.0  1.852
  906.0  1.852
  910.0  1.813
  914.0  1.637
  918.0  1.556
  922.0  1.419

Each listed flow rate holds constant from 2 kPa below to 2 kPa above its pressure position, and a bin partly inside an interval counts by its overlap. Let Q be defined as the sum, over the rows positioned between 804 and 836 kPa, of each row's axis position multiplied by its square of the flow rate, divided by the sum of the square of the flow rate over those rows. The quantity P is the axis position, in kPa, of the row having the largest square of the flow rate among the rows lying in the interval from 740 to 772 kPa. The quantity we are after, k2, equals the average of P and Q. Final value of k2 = 781.2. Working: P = 742.0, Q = 820.5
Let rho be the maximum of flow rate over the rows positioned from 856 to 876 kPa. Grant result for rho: 1.791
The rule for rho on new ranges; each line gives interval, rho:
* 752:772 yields 1.595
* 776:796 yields 1.791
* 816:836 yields 2.034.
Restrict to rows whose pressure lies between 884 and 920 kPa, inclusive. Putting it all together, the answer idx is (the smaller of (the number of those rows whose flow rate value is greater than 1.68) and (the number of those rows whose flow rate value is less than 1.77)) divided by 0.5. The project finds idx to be 10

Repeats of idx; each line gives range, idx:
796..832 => 4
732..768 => 0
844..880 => 10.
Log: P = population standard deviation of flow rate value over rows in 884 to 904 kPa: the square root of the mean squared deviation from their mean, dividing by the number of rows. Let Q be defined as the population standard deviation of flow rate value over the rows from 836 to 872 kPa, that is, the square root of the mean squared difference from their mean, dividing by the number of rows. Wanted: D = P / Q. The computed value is 0.3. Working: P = 0.087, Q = 0.261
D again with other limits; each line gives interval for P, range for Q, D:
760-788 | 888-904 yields 0.9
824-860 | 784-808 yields 1.6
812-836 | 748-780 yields 0.7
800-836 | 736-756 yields 1.6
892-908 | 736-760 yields 1.2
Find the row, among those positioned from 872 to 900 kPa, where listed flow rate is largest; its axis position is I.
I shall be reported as 898.0 kPa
